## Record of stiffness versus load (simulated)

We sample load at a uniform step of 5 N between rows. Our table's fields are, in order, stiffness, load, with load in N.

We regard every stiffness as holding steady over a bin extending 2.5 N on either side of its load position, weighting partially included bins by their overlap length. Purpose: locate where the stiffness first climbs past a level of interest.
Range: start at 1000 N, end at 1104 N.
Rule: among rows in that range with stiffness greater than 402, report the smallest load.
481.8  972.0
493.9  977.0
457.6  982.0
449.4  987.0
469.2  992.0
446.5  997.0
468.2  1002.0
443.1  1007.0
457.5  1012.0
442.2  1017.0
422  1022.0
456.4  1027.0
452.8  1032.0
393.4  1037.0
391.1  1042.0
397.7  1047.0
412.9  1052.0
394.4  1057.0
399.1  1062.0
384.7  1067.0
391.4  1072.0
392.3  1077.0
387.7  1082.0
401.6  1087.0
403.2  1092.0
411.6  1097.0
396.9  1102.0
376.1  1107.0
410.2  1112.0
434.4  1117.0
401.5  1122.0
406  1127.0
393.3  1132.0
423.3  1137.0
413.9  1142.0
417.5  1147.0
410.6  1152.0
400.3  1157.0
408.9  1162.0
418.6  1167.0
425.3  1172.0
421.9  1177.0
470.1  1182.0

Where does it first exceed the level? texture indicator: 1002.0 N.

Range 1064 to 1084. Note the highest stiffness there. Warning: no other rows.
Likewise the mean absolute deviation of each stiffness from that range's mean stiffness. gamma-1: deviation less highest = -389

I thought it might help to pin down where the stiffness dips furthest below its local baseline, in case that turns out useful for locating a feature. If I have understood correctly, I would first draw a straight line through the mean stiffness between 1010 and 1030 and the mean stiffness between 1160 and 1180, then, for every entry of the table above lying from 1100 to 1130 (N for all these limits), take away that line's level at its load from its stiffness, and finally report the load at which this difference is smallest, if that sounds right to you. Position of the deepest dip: 1107.0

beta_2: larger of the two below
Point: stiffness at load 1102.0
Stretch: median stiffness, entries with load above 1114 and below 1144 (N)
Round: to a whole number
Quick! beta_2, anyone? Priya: 410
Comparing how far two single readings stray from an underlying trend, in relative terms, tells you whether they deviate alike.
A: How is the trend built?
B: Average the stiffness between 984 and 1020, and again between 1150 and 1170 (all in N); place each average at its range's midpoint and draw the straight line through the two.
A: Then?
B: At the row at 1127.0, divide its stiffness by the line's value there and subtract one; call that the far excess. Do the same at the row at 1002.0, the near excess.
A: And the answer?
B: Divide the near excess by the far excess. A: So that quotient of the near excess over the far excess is -1.05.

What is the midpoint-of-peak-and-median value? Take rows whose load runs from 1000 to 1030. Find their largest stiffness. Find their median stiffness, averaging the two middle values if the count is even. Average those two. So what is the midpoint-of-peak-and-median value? 459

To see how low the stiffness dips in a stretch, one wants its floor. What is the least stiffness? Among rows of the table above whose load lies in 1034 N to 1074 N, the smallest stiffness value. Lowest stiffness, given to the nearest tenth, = 384.7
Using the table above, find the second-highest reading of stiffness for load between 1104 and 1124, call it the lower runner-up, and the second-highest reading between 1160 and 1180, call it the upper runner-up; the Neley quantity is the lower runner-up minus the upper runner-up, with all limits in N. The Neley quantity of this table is -12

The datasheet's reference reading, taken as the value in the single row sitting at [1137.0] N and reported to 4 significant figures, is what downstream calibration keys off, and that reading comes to 423.3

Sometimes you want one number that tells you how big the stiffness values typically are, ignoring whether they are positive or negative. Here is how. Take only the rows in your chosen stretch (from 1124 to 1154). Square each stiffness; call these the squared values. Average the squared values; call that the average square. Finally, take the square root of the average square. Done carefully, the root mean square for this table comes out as 411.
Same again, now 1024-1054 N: 418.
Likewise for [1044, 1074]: 397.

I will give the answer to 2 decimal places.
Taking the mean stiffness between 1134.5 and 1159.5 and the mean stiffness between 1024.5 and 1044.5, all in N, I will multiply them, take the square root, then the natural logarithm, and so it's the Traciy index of 6.04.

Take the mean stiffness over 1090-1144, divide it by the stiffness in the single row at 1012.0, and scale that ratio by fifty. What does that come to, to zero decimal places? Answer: 44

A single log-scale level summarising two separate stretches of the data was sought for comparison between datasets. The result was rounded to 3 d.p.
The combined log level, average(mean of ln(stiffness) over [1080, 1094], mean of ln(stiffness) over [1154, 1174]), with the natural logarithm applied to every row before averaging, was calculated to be 6.004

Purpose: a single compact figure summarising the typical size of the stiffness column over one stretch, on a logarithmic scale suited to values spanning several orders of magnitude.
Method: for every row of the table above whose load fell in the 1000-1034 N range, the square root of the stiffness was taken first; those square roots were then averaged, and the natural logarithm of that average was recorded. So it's 3.05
